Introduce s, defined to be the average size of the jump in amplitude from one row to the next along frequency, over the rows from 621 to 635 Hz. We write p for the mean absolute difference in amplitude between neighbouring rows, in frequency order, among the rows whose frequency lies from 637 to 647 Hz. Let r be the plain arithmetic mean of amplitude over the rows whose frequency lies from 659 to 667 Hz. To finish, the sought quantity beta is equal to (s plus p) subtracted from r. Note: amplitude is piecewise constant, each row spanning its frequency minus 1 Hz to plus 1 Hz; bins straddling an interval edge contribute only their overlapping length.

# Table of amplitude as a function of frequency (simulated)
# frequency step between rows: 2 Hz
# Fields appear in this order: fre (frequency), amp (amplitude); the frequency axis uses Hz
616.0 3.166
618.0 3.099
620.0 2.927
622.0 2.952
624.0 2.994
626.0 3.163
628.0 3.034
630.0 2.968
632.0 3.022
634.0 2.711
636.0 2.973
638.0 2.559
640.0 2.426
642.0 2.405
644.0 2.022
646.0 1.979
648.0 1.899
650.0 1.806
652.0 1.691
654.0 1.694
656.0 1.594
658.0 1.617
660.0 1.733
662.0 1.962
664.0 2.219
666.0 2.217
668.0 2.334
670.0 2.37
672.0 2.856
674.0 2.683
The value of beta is 1.8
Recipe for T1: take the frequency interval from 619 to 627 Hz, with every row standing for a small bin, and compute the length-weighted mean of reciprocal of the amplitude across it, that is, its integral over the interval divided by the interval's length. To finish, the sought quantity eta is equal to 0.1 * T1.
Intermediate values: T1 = 0.33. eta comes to 0.033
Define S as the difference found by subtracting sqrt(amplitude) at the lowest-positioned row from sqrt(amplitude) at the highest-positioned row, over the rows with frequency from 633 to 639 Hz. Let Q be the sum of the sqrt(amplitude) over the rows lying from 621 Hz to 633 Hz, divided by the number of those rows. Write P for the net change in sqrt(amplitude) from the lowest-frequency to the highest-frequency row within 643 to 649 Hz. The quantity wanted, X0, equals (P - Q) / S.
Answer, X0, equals 38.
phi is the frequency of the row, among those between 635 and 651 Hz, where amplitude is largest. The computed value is 636.0 Hz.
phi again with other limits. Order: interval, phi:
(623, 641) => 626.0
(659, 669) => 668.0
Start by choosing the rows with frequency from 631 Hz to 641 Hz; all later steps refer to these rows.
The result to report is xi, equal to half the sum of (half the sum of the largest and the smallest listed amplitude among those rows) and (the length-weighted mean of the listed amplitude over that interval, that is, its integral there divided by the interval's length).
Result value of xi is 2.7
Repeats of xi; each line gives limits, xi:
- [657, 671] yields 2.0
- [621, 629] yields 3.0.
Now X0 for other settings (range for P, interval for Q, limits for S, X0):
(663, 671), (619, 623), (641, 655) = 7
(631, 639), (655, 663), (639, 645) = 11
